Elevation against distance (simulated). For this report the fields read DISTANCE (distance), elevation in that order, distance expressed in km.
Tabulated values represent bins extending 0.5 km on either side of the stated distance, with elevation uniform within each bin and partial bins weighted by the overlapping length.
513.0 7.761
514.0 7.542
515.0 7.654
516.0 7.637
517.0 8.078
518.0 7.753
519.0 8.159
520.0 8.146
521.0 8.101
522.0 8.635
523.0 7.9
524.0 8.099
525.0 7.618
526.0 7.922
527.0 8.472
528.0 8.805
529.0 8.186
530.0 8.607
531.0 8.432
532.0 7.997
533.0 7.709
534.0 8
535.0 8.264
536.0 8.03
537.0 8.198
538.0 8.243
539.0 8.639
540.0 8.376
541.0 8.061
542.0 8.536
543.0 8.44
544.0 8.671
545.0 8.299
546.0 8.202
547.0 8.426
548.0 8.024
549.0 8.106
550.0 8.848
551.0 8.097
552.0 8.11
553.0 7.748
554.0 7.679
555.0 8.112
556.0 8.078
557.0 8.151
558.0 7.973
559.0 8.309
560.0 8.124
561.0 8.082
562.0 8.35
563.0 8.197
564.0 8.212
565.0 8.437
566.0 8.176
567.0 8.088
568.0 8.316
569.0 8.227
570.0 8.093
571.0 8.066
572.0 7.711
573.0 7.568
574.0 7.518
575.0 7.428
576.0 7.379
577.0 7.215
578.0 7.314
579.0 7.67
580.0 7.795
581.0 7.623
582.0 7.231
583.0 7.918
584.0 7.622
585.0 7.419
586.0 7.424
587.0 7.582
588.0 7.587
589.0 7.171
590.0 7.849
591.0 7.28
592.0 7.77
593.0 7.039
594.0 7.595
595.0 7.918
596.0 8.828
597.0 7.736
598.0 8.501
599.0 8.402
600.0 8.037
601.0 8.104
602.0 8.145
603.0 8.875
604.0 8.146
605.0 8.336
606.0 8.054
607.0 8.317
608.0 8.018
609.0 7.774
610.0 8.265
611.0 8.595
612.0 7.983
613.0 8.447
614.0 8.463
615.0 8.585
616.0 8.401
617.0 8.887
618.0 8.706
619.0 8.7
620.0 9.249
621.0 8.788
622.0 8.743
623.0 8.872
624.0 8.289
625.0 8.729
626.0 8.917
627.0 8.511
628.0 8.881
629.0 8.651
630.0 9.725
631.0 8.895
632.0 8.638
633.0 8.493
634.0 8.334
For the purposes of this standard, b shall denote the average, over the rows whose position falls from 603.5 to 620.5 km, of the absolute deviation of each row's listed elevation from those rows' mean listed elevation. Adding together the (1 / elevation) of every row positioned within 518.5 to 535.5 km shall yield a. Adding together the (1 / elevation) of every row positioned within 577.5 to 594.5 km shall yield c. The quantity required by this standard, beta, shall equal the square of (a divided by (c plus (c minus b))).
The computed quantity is 0.240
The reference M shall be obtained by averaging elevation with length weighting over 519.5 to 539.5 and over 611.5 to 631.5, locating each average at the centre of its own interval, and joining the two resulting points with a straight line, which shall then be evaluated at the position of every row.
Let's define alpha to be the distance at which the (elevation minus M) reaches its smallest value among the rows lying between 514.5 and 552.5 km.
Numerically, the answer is 525.0 km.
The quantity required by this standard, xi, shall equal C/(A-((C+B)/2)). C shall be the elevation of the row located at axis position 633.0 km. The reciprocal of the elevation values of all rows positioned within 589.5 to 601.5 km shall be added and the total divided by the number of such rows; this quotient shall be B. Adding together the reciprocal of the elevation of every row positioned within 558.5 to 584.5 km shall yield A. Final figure -8.5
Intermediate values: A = 3.3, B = 0.127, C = 8.493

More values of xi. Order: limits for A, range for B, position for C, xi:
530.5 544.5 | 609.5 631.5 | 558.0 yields -3.4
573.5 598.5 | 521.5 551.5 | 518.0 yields -12.0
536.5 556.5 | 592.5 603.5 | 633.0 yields -4.5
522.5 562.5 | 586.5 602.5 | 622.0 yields 19.4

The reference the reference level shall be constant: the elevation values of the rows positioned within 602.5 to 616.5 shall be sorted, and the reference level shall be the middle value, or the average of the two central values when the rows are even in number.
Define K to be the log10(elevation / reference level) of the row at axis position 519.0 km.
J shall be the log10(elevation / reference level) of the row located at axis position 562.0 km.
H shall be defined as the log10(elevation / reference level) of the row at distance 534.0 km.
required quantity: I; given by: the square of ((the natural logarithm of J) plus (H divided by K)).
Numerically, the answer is 22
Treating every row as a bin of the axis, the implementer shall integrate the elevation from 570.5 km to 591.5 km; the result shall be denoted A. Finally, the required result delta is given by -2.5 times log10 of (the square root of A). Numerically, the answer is -2.75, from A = 158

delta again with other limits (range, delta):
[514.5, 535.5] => -2.79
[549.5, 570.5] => -2.79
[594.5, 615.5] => -2.80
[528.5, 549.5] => -2.80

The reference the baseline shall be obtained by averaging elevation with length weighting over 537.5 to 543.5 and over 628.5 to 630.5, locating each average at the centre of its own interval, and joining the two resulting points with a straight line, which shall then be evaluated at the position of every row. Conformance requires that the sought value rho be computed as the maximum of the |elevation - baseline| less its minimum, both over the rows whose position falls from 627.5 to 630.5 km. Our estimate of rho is 0.24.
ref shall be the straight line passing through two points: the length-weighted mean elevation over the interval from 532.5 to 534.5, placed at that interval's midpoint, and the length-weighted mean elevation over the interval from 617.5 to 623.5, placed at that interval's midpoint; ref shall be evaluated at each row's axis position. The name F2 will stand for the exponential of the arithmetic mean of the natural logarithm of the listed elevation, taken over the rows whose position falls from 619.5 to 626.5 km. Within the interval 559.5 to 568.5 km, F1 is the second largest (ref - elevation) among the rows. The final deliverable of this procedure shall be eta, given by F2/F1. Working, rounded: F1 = 0.08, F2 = 8.79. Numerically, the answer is 104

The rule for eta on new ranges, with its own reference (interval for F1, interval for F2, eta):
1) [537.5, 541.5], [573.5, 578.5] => -22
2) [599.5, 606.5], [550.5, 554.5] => 14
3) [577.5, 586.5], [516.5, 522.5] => 8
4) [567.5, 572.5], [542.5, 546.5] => 39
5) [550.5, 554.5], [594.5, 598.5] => 25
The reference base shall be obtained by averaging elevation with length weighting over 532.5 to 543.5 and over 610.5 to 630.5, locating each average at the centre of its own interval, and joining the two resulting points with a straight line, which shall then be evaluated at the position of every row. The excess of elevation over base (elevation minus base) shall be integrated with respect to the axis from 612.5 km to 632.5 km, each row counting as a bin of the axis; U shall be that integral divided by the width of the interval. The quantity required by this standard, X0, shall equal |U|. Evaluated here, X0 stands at 0.04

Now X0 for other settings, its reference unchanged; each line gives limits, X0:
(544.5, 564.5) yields 0.17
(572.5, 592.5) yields 0.97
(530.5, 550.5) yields 0.03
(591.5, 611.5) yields 0.47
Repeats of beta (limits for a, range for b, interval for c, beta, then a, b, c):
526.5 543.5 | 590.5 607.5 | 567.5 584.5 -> 0.254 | 2.05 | 0.36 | 2.22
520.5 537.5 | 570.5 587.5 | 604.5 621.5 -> 0.292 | 2.08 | 0.18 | 2.02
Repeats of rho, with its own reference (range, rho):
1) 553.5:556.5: 0.42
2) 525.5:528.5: 0.32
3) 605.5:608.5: 0.31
